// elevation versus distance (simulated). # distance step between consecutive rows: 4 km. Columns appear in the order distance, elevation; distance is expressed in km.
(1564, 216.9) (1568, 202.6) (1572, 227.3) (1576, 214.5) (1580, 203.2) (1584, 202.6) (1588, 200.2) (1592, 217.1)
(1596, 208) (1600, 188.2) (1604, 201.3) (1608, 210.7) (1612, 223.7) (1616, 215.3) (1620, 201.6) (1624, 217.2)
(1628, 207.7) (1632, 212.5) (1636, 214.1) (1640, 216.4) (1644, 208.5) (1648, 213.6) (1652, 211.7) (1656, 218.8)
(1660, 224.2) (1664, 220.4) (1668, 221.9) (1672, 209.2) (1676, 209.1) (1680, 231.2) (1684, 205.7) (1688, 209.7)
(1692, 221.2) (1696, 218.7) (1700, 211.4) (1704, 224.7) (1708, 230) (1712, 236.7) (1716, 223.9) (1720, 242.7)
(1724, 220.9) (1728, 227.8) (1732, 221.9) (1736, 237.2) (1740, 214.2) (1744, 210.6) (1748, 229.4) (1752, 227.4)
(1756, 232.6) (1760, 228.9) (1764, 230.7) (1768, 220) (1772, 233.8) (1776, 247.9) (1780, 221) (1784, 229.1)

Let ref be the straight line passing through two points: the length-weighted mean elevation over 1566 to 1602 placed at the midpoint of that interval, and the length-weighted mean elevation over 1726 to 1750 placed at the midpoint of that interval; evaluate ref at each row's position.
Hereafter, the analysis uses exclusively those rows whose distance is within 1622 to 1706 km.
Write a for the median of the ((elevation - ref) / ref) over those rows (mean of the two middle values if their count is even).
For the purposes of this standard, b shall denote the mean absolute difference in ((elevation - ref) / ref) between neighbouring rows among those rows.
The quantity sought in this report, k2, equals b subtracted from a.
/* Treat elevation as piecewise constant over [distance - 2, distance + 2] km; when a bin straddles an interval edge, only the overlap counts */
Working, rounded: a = 0.001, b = 0.034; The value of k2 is -0.033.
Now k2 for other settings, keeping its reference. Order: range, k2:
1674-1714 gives -0.044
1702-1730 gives -0.030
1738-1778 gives -0.020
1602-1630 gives -0.050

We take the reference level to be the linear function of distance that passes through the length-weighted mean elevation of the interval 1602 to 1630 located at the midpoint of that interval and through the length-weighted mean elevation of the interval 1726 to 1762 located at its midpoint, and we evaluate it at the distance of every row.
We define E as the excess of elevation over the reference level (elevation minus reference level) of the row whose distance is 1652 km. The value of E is -3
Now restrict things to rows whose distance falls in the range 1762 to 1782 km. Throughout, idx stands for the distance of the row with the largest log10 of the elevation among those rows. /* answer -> 1776 km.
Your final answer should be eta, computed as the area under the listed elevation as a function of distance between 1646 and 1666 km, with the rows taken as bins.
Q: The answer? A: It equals 4355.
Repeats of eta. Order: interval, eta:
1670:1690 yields 4260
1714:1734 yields 4549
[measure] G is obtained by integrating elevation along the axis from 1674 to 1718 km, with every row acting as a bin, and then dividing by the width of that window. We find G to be 220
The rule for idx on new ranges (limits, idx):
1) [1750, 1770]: 1756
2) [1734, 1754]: 1736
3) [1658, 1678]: 1660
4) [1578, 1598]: 1592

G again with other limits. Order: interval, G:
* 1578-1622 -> 207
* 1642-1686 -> 216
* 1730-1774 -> 226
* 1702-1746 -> 226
